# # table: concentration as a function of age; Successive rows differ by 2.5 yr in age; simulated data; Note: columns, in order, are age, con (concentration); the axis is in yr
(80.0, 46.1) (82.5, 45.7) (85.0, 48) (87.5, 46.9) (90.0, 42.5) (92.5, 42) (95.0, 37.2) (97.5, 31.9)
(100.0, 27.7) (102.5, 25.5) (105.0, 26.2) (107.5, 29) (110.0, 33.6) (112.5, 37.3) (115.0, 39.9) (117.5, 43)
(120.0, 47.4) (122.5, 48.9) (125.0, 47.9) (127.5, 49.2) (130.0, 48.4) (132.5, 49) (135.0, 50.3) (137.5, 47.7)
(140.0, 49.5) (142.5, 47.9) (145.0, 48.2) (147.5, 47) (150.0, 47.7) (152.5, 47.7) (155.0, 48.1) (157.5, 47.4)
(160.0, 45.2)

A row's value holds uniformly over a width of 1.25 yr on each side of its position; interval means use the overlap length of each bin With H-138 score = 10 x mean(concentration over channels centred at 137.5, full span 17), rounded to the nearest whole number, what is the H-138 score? 487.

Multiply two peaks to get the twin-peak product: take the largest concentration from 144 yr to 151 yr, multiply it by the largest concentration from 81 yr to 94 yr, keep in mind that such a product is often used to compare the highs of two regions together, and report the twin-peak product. 2314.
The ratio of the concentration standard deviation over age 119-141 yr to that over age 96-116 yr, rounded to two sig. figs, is 0.18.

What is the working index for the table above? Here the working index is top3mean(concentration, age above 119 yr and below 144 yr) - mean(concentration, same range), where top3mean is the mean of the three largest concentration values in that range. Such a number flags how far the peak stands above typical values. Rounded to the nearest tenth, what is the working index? 1.0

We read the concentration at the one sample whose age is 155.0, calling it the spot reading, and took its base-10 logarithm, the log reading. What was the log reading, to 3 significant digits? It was 1.68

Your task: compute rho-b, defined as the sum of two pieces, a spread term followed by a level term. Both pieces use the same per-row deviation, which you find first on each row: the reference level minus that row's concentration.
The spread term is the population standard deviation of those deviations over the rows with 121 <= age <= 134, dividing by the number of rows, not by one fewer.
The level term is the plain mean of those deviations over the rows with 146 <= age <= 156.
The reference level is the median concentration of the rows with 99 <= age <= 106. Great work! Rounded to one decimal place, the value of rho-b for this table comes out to -21.0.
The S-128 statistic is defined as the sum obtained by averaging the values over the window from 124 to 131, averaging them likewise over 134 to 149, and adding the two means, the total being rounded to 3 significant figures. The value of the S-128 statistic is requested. 96.9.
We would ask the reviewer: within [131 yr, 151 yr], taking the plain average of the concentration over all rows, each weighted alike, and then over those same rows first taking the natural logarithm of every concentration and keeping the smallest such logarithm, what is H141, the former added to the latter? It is 52.3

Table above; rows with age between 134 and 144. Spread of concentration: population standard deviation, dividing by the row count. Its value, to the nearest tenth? 1.1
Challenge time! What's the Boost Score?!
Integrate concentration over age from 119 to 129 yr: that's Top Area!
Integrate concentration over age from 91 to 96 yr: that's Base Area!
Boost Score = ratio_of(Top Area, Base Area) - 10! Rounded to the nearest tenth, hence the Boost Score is -7.6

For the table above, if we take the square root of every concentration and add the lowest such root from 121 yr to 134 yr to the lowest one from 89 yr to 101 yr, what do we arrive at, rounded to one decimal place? 12.2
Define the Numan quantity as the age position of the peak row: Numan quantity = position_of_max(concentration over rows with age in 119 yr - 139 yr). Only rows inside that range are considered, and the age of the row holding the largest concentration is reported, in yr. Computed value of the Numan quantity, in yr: 135.0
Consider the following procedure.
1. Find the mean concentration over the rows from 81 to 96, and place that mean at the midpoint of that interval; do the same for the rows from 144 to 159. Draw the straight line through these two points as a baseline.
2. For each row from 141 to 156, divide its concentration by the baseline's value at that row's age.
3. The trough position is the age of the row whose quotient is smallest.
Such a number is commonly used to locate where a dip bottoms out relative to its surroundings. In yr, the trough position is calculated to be 147.5 yr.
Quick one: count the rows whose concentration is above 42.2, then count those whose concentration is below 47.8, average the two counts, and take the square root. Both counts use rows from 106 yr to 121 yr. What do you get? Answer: 2.00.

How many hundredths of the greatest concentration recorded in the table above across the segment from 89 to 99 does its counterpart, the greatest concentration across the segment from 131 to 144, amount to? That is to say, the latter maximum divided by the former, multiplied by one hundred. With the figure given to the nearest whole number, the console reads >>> 118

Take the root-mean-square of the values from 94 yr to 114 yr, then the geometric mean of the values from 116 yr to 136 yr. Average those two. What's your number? 40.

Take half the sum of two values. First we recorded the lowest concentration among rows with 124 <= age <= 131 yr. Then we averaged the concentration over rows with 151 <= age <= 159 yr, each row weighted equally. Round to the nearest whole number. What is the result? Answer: 48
